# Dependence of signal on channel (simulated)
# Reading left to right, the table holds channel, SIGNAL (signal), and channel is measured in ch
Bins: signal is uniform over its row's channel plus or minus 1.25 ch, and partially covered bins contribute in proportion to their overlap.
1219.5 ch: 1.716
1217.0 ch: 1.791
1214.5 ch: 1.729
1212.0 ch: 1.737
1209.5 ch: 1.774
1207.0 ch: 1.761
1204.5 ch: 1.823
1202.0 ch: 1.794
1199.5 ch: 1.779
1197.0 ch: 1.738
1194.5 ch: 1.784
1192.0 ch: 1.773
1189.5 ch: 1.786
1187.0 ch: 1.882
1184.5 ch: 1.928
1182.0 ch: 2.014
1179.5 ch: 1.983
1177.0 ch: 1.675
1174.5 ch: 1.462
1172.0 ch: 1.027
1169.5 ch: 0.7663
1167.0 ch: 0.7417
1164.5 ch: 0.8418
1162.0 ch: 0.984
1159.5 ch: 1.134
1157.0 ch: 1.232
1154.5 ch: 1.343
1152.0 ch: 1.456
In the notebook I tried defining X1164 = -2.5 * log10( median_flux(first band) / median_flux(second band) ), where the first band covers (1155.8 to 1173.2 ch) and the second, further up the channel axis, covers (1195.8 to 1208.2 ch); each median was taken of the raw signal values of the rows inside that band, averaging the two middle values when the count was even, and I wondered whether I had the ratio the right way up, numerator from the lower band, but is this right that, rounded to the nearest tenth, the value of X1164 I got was 0.6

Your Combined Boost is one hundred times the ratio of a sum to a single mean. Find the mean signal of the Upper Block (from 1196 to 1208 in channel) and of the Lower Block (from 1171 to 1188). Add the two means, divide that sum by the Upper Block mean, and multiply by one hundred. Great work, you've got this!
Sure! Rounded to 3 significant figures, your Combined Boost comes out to 196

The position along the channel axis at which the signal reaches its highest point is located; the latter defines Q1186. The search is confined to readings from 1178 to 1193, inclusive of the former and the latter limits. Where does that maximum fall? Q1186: 1182.0 ch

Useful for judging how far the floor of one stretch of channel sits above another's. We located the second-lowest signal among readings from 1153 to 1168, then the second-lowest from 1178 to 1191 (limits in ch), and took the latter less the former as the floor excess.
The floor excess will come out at 1.0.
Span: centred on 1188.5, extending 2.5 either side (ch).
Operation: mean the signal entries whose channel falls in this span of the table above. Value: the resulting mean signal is 1.83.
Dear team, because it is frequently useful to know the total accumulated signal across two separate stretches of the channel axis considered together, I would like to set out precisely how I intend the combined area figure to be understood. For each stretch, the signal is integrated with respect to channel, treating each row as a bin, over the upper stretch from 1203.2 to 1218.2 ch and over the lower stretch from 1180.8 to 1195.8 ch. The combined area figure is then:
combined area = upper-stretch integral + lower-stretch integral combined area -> 54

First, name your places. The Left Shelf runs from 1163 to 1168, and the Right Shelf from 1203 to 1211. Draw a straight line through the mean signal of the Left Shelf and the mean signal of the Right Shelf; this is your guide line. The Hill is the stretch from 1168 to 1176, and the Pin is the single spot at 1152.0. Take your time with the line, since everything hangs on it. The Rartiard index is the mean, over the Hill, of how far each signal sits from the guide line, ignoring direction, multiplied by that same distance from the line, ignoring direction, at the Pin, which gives 0.22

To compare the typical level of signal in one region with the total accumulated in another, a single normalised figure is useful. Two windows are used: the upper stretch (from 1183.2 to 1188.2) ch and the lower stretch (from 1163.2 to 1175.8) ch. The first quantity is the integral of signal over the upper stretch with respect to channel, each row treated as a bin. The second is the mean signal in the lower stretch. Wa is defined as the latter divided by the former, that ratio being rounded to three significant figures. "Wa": 0.102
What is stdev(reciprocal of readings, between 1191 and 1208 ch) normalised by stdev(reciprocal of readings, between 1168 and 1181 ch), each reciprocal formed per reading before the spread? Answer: 0.0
